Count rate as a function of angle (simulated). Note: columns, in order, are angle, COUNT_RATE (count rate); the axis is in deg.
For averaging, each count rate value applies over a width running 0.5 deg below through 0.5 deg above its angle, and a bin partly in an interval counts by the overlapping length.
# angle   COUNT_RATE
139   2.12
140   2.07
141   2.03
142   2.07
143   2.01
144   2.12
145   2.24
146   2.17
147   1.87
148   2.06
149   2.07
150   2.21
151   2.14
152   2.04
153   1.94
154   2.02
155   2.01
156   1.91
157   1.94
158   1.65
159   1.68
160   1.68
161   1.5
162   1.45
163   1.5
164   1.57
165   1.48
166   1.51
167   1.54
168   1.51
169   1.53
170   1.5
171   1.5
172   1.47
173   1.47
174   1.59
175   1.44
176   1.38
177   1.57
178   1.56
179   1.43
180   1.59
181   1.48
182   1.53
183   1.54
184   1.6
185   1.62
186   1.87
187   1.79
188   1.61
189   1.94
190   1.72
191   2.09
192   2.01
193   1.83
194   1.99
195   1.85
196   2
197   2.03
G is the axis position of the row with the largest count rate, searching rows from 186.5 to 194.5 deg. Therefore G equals 191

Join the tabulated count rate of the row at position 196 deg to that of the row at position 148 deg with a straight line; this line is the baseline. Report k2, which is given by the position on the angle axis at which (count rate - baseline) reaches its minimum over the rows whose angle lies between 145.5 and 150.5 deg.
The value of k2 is 147 deg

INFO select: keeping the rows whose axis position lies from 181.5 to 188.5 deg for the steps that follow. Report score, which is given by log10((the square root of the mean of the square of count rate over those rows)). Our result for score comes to 0.22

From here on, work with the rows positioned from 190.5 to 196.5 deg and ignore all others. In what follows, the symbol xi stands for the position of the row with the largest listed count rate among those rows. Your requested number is 191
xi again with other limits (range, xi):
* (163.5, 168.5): 164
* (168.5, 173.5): 169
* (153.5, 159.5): 154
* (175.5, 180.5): 180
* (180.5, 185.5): 185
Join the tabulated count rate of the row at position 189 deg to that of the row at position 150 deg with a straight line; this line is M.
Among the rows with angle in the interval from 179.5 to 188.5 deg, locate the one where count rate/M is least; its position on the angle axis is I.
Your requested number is 181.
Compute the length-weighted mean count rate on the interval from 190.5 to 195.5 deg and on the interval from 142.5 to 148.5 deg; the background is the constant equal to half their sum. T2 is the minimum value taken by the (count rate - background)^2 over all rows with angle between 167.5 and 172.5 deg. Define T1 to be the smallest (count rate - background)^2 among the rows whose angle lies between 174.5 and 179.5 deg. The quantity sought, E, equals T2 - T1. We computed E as 0.04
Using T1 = 0.20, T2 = 0.236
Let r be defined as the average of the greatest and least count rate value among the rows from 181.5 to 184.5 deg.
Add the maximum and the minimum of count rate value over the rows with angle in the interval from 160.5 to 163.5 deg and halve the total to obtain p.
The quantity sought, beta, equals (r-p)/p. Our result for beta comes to 0.06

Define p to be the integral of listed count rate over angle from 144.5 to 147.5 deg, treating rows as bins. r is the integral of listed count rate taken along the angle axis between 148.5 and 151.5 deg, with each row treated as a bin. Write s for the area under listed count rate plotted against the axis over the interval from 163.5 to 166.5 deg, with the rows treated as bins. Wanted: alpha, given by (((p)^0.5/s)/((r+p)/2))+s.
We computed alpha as 4.6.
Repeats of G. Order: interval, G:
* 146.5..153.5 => 150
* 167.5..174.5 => 174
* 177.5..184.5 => 184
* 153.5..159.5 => 154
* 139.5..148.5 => 145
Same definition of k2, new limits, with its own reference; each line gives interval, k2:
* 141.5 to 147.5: 147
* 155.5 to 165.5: 162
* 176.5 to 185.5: 179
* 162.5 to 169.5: 165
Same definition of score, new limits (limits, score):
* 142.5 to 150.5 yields 0.32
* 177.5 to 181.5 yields 0.18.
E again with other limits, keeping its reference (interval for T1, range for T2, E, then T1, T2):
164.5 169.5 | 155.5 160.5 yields -0.22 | 0.23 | 0.006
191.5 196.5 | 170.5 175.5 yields 0.18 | 0.00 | 0.182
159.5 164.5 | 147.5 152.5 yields -0.11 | 0.11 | 0.001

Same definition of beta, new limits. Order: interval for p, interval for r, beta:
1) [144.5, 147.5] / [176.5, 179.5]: -0.27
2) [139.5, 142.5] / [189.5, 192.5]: -0.07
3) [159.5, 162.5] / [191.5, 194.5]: 0.23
